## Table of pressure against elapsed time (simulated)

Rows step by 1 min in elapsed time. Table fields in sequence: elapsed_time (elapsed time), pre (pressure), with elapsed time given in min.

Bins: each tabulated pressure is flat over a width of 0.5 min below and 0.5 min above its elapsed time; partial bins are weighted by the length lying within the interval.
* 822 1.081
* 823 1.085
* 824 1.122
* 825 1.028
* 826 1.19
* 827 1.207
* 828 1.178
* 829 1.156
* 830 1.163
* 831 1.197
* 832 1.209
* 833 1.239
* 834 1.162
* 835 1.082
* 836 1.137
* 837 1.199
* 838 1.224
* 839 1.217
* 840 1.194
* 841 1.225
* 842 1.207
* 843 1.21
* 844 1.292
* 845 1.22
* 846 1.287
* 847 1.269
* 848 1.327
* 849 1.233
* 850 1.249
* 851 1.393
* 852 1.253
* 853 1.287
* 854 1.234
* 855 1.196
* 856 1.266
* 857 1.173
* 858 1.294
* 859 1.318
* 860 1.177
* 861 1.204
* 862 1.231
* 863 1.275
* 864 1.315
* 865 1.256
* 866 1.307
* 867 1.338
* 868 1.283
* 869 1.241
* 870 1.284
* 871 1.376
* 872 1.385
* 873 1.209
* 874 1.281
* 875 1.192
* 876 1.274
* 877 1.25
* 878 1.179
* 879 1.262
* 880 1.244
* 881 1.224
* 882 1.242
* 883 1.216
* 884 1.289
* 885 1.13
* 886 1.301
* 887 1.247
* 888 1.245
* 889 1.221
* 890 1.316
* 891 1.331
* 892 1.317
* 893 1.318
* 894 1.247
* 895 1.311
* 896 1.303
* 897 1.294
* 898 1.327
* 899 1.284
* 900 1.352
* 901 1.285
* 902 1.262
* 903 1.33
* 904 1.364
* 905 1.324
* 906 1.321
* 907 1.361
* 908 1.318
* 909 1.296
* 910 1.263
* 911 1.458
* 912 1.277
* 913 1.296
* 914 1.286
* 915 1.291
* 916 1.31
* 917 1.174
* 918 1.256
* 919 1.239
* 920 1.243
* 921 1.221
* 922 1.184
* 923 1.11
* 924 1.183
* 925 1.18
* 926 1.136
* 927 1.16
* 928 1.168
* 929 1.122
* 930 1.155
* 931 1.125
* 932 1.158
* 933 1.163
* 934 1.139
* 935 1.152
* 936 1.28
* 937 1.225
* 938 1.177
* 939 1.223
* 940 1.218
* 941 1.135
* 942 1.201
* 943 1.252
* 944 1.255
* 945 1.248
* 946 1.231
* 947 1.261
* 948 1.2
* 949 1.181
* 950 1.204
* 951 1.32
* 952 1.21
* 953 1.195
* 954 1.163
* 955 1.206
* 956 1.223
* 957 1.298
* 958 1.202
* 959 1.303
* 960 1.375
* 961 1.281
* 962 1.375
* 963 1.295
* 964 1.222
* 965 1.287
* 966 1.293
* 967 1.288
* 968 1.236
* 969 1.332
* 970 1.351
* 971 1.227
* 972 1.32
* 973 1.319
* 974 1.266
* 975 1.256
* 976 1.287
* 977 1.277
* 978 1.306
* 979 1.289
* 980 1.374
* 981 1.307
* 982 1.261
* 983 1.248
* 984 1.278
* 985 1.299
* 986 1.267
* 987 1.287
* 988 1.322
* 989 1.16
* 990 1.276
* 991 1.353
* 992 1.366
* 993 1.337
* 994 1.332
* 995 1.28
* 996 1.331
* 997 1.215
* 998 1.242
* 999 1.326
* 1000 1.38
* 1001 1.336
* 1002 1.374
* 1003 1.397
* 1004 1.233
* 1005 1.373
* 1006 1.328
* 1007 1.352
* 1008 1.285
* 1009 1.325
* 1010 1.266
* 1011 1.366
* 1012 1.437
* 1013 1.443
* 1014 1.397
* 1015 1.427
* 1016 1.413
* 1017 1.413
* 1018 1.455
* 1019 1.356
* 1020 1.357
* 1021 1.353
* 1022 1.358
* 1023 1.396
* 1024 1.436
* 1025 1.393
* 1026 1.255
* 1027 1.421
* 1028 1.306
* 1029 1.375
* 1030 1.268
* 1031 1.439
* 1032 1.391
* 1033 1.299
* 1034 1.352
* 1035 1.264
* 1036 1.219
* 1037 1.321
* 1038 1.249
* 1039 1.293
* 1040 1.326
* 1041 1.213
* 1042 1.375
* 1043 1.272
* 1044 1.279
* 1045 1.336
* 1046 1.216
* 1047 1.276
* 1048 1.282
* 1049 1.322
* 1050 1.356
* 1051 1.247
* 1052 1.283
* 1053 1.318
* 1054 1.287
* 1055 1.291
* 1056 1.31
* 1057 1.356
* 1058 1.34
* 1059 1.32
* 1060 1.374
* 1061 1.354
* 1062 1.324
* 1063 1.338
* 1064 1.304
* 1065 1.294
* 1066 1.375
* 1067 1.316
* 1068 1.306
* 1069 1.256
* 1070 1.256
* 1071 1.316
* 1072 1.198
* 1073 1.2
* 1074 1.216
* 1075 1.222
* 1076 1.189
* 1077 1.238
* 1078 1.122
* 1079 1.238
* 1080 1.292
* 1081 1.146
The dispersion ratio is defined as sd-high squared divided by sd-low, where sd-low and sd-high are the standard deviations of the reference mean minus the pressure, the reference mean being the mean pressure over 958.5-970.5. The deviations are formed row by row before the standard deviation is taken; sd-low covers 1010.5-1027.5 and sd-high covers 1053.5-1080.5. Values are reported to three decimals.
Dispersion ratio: 0.081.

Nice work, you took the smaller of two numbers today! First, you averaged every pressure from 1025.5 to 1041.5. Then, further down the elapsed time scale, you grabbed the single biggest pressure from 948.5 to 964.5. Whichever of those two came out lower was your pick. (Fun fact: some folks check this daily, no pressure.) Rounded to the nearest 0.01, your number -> 1.31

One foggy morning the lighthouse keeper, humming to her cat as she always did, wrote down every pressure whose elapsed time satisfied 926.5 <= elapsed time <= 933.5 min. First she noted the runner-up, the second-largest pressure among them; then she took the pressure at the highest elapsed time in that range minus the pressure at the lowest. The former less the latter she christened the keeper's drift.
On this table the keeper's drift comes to 1.16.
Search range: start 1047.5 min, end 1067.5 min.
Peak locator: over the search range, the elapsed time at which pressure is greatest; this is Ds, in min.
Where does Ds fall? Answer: 1066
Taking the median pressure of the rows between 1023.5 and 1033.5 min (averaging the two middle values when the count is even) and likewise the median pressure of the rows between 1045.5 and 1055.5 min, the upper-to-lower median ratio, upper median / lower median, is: 0.93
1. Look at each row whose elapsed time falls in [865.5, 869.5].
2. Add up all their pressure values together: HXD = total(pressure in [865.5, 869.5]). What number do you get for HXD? 5.17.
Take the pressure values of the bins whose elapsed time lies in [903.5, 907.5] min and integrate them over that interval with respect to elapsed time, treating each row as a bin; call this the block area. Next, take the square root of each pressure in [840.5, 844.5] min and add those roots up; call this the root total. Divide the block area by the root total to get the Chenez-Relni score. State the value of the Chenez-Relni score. 1.21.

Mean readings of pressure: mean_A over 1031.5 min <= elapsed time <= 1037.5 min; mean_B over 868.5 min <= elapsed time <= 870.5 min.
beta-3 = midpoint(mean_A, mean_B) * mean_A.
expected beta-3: 1.68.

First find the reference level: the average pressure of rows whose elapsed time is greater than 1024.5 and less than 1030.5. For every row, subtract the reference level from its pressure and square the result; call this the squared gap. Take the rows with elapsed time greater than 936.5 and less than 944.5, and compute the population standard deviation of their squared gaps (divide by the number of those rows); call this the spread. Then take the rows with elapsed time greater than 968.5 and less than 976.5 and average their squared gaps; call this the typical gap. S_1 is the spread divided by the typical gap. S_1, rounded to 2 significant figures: 3.2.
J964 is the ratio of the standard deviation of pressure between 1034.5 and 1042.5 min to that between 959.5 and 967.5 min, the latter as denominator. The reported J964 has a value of 1.1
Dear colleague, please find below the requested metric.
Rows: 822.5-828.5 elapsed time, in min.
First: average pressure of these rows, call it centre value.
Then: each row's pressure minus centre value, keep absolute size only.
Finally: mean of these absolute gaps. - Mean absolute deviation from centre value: 0.0567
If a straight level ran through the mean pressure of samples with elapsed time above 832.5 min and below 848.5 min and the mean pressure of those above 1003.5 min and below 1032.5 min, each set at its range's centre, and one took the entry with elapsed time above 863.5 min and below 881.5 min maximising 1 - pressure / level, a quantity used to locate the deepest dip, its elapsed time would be 878 min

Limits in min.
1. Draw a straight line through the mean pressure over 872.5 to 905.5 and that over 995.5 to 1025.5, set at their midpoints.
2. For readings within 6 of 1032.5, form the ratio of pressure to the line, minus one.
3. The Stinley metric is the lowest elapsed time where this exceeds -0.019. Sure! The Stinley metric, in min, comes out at 1027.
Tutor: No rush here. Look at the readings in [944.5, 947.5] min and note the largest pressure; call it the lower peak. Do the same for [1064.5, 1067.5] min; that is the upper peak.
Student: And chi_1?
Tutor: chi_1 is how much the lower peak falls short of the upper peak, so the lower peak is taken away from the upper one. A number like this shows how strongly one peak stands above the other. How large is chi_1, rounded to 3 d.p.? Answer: 0.114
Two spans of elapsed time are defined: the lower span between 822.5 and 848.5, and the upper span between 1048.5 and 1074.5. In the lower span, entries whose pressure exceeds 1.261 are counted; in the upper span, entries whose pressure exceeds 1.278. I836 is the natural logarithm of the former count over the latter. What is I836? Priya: -1.6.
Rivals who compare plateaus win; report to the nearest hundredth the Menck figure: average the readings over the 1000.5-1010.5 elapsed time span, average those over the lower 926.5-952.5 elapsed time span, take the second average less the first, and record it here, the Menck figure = -0.13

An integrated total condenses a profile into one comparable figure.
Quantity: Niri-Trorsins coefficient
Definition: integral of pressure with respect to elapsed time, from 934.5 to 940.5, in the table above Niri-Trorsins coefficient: 7.3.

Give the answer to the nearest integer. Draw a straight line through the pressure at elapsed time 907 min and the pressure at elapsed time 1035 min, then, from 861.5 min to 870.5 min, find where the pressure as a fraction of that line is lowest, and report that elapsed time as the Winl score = 862 min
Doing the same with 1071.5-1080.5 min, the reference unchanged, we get 1078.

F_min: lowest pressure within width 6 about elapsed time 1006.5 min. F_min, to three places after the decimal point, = 1.233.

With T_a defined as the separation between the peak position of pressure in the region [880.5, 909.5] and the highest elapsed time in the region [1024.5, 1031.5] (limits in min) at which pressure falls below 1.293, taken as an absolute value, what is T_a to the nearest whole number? 126 min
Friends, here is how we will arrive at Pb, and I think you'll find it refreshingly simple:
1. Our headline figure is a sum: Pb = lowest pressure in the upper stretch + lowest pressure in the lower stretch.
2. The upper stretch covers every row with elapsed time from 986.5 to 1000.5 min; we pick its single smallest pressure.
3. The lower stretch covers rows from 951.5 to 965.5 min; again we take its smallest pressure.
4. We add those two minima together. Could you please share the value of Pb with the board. 2.32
